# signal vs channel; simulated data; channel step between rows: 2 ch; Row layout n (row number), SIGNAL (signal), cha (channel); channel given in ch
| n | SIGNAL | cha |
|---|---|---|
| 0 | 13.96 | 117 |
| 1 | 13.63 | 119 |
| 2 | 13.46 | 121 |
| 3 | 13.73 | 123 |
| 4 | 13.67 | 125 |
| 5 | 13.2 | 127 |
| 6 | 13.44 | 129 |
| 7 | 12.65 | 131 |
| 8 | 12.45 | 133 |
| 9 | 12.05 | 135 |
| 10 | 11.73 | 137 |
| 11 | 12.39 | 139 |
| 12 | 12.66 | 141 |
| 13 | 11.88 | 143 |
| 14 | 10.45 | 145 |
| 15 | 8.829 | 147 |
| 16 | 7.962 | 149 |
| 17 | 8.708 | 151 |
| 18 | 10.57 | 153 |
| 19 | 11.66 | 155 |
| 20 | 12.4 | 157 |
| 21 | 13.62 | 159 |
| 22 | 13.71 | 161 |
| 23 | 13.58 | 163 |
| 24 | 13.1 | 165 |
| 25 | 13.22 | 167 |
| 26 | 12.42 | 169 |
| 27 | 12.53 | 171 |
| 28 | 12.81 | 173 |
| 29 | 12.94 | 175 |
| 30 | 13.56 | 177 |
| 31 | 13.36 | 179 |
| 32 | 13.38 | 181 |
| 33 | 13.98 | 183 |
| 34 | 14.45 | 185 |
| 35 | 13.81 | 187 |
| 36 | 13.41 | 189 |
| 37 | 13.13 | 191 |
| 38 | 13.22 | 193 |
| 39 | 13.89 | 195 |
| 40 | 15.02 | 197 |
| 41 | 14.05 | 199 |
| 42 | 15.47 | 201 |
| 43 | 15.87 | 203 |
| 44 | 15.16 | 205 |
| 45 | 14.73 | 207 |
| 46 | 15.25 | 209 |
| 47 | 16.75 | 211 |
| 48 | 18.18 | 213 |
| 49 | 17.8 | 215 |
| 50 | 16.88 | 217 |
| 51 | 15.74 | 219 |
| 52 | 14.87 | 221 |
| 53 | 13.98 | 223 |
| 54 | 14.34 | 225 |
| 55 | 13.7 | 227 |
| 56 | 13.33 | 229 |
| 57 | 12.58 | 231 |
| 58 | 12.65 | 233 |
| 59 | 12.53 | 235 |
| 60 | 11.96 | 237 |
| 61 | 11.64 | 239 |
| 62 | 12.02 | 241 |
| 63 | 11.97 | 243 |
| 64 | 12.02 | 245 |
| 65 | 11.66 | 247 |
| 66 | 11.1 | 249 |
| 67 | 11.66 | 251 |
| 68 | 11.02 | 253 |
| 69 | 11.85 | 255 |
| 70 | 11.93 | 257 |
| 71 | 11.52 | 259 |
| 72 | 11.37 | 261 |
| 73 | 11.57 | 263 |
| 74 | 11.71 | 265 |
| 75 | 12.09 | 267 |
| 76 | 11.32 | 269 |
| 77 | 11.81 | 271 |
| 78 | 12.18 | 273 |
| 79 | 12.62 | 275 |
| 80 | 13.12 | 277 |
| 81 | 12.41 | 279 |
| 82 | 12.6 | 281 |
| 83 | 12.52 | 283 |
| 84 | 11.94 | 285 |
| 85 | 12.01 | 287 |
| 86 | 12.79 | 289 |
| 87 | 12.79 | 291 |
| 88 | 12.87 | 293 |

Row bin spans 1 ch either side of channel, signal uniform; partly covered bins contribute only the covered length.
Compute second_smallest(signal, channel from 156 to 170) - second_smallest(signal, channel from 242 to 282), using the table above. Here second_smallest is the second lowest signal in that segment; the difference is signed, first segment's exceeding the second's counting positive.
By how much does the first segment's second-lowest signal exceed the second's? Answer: 1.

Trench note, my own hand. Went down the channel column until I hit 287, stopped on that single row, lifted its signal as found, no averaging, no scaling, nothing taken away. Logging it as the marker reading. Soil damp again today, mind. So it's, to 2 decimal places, 12.01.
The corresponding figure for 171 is 12.53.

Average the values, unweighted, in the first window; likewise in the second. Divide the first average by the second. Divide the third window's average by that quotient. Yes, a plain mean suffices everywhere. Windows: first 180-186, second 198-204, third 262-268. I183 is 12.8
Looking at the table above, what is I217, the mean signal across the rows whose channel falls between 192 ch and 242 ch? 14.5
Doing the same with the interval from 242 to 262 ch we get 11.6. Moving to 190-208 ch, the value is 14.5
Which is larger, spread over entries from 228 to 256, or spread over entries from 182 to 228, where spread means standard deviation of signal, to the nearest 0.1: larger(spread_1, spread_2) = 1.4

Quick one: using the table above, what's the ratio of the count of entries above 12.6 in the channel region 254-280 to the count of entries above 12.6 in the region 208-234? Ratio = 0.17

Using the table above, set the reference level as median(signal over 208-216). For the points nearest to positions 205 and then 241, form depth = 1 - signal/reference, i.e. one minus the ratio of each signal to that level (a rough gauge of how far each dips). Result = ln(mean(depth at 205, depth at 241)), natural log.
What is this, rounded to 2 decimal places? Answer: -1.54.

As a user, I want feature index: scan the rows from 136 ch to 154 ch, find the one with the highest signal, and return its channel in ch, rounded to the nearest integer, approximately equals 141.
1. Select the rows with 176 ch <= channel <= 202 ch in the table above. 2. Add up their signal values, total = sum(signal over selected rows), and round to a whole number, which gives 181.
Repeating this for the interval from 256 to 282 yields 156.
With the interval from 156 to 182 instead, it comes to 171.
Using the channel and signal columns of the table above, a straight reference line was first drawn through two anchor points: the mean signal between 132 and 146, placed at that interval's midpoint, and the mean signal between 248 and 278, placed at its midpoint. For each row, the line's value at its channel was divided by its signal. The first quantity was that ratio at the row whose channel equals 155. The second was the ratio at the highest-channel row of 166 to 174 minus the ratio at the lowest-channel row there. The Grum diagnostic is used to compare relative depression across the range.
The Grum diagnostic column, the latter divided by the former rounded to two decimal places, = 0.03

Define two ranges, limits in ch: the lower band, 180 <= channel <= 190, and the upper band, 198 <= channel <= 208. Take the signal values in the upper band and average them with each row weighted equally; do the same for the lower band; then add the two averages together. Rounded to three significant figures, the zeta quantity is 28.9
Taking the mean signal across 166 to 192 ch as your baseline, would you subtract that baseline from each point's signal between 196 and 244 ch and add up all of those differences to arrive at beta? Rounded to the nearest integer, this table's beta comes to 27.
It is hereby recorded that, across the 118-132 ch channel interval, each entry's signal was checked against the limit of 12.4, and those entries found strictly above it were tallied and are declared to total 7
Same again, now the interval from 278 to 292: 5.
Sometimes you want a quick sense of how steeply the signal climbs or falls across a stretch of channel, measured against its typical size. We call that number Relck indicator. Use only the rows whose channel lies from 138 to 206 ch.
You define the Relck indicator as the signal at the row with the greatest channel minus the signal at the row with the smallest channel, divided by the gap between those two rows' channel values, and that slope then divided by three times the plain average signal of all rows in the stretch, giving 0.0011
